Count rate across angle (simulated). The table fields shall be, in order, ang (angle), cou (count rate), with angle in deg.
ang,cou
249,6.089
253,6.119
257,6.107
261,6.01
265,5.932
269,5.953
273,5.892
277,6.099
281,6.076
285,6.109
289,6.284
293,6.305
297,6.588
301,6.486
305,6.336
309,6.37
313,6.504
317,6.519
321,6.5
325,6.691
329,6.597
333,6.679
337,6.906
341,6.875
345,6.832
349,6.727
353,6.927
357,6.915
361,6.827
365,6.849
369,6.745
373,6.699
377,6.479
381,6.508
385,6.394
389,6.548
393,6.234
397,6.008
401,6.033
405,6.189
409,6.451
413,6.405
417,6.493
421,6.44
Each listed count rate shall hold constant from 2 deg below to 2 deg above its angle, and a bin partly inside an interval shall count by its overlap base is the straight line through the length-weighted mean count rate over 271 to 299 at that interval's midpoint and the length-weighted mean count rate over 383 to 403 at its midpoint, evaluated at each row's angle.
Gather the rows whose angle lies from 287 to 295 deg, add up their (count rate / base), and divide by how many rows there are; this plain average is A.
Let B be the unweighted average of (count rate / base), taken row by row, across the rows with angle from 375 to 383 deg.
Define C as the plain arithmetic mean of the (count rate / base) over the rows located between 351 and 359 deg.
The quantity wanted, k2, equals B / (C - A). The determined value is 11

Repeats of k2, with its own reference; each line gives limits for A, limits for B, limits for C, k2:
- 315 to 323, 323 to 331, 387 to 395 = -43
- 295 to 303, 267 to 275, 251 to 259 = -15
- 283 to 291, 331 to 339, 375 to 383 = 27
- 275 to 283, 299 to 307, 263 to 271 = -46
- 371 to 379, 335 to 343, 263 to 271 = -12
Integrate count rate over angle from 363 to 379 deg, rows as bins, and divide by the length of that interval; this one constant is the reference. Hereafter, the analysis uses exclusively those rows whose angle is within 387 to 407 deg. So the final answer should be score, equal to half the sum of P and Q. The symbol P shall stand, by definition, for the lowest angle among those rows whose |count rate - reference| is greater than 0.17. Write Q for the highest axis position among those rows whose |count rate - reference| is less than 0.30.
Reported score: 391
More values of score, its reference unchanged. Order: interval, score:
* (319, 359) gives 339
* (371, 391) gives 383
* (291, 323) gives 307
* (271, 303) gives 287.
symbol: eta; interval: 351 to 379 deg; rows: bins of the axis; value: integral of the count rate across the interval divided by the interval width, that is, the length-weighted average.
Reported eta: 6.8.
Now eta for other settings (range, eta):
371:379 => 6.6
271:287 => 6.0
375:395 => 6.4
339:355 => 6.8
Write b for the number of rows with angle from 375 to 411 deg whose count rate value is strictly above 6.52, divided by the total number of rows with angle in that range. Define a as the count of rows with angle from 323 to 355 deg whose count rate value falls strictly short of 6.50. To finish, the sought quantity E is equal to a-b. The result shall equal 0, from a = 0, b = 0.1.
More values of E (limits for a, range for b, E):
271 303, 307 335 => 7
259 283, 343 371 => 5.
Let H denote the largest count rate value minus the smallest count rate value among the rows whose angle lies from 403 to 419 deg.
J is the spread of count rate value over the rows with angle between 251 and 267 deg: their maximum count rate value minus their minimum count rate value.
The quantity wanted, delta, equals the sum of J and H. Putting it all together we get 0.49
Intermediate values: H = 0.30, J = 0.187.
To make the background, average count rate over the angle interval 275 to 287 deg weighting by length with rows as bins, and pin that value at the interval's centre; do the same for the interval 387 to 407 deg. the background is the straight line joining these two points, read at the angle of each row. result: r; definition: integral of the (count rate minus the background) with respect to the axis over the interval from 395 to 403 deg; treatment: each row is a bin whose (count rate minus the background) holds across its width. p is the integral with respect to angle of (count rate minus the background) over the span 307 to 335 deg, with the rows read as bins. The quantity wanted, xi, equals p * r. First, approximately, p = 12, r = -1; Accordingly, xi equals -17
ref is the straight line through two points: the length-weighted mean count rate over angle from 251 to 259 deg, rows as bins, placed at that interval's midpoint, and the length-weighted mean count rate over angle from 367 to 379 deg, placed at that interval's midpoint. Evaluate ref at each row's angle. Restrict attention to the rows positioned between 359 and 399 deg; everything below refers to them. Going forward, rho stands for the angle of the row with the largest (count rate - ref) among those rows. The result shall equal 365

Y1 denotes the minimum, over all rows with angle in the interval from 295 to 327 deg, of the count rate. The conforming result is 6.336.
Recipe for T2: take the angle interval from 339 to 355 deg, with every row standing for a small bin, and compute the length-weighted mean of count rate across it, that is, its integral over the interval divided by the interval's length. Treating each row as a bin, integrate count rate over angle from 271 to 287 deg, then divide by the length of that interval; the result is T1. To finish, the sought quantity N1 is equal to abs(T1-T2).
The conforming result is 0.80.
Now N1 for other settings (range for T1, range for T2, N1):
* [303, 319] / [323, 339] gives 0.29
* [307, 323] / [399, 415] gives 0.20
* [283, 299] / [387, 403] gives 0.12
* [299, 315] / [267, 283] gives 0.42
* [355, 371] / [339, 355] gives 0.01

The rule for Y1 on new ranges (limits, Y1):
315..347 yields 6.5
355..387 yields 6.394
